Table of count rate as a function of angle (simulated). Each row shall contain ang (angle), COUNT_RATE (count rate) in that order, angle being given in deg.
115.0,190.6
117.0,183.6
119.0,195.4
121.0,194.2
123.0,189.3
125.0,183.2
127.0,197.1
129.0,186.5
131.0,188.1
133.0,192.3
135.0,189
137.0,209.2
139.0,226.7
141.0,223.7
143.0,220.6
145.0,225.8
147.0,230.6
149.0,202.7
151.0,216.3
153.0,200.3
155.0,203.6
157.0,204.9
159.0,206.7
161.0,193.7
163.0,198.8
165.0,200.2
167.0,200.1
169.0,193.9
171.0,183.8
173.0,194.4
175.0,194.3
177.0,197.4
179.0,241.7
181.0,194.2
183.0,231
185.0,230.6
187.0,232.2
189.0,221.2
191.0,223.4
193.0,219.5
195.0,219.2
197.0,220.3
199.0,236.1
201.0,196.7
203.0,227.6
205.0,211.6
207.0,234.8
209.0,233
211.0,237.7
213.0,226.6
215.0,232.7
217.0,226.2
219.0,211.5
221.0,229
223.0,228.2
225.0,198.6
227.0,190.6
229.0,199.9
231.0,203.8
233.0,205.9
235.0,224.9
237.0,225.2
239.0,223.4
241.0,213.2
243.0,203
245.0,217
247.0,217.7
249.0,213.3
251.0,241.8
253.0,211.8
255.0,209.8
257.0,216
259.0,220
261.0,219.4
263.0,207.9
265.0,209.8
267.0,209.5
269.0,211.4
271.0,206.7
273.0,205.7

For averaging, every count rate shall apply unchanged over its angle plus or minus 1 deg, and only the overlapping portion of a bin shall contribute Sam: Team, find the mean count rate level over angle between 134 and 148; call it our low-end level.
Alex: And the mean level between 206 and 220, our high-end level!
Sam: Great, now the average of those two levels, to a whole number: 223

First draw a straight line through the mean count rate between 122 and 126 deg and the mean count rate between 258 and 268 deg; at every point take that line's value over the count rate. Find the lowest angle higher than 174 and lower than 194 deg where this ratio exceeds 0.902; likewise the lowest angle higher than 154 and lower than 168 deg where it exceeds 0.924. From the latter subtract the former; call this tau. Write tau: -20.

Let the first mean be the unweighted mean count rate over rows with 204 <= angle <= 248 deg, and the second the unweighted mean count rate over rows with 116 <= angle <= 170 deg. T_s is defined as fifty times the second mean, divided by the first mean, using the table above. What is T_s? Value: 46.4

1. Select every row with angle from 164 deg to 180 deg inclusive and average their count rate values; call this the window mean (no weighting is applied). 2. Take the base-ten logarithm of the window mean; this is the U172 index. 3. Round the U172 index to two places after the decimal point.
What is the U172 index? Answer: 2.30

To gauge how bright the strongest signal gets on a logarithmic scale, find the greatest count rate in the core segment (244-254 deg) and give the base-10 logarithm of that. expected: 2.38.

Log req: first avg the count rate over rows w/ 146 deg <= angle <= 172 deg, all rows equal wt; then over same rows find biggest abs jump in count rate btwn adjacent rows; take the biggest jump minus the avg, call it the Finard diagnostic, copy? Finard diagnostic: -175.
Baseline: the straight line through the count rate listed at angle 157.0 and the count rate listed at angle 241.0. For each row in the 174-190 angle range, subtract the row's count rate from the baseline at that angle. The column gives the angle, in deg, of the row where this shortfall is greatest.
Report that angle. 181.0 deg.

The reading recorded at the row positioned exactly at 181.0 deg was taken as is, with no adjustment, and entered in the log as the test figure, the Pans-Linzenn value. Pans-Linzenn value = 194.2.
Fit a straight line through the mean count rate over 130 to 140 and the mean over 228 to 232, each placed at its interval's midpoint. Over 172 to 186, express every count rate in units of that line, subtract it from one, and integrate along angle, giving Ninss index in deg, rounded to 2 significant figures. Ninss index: -0.73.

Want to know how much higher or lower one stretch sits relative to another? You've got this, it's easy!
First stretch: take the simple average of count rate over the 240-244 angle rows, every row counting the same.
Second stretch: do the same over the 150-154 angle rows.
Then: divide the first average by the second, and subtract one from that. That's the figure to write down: 0.00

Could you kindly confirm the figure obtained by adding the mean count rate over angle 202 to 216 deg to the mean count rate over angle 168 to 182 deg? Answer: 429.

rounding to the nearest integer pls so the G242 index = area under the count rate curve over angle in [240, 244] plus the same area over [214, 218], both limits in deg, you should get 1750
